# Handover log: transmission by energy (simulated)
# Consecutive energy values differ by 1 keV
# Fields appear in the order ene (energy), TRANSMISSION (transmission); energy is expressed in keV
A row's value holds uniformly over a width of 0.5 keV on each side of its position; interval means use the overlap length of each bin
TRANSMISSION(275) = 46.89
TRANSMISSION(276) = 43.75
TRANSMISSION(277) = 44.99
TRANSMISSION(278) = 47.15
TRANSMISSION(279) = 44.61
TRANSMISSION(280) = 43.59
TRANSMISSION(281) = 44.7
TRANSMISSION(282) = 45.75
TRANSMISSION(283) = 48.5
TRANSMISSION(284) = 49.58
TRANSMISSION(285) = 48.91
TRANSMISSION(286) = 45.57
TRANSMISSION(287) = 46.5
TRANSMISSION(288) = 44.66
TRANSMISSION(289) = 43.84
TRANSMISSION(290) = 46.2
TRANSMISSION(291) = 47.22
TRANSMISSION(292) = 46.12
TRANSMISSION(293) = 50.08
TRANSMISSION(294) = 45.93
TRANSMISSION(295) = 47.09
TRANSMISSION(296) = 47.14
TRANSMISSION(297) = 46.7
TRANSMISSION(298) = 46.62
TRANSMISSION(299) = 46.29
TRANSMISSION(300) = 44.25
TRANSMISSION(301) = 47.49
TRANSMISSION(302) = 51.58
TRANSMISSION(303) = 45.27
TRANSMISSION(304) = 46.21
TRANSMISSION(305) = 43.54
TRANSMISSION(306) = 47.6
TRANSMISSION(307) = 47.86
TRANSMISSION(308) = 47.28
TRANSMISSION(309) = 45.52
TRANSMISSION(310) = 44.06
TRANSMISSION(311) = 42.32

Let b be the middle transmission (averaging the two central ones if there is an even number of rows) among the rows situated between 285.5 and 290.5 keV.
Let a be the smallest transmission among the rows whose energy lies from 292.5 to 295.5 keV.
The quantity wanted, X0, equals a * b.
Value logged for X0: 2093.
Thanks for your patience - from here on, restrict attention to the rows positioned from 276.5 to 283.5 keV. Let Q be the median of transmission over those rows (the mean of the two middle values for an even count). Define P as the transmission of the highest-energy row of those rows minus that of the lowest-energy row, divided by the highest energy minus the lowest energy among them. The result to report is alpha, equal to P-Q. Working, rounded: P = 0.6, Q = 45.0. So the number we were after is -44.4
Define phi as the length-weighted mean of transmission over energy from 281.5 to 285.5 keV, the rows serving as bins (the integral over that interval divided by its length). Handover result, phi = 48.2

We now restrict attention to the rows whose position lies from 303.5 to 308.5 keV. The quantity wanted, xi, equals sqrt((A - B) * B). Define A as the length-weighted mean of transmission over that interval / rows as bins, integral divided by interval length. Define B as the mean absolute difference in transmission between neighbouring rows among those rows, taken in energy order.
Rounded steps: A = 46.5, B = 1.9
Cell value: 9.2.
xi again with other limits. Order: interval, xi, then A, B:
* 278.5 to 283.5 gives 8.1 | 45.4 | 1.5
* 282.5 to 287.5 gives 8.3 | 47.8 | 1.5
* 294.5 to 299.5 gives 3.2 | 46.8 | 0.2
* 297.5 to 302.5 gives 10.4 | 47.2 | 2.4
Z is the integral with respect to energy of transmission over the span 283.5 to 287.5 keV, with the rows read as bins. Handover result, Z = 191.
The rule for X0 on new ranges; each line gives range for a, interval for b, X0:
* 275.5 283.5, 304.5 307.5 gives 2075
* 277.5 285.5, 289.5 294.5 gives 2014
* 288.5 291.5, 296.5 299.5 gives 2044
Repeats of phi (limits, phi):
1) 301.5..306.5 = 46.8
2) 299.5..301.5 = 45.9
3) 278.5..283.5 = 45.4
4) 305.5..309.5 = 47.1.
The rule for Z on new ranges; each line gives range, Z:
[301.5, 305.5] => 187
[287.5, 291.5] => 182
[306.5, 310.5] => 185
